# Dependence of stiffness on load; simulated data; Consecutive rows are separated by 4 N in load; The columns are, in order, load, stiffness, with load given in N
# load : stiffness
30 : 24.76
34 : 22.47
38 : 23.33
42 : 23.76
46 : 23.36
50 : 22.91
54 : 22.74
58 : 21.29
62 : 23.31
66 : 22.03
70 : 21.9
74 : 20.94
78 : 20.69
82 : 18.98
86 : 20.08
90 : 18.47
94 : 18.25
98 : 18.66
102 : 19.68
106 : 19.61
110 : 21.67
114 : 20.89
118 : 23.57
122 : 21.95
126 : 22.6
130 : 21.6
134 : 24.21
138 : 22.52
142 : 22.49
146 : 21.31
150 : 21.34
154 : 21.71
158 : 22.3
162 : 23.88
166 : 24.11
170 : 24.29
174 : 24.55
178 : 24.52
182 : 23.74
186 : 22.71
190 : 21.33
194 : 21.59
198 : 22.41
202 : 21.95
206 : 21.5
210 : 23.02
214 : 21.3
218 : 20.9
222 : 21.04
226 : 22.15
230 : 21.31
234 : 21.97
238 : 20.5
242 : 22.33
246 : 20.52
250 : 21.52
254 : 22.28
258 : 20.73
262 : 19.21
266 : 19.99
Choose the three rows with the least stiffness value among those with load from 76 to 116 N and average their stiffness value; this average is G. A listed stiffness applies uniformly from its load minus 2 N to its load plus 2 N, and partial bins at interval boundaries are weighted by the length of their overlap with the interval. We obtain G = 18.5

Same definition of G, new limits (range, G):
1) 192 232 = 21.1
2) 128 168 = 21.4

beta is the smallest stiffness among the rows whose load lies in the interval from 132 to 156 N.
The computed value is 21.31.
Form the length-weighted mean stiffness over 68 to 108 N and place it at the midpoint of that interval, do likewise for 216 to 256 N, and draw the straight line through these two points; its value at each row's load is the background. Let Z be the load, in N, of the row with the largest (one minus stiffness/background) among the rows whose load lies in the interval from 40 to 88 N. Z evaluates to 82 N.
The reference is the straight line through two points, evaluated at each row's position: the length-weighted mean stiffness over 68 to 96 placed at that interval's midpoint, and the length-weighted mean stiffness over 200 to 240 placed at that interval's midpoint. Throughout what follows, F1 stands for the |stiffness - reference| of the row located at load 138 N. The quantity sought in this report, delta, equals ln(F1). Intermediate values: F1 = 1.9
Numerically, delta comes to 0.7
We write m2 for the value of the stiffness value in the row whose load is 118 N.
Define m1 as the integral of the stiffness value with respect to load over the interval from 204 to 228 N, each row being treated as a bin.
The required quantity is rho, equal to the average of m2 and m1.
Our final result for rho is 272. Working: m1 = 520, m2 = 23.57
